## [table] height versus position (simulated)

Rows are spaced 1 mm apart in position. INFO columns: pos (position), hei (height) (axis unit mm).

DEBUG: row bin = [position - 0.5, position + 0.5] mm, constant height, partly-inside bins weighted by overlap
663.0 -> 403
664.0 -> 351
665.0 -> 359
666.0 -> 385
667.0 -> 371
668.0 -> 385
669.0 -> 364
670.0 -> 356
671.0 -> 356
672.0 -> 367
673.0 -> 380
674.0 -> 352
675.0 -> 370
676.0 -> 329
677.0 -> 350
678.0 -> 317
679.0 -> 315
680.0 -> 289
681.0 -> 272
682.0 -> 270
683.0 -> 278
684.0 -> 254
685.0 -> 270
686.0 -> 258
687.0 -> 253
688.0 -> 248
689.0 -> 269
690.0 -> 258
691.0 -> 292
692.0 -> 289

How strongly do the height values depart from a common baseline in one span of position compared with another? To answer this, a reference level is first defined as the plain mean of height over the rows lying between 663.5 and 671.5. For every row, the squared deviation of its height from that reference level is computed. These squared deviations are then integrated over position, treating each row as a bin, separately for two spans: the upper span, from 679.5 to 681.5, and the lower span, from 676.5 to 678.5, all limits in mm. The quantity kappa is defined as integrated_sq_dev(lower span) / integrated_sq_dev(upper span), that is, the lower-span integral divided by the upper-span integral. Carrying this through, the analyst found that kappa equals 0.18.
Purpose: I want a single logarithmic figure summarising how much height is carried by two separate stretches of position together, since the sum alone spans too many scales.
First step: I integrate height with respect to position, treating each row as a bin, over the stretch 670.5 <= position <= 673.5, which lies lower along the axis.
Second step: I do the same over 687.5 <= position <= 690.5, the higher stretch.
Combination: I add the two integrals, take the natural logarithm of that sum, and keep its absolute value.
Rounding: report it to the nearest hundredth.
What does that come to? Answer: 7.54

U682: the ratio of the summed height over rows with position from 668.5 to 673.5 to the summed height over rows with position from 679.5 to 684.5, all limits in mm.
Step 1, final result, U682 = 1.34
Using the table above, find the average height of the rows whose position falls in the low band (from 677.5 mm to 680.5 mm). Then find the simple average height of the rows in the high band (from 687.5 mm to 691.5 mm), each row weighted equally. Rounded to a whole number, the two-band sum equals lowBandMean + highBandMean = 574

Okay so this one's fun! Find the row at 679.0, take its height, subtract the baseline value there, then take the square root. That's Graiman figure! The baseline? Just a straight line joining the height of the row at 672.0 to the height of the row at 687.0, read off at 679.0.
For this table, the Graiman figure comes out 1.1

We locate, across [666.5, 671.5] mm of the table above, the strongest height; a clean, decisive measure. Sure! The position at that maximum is 668.0 mm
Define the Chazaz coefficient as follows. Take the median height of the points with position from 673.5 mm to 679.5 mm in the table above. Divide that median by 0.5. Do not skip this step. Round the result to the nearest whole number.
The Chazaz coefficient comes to 679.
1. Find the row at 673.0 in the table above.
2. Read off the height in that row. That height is 380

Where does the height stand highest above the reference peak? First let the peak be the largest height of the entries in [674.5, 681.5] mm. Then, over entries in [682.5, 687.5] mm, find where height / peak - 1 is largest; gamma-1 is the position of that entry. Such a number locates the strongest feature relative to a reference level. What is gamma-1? 683.0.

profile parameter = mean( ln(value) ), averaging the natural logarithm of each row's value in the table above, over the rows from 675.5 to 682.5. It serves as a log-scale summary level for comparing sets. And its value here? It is 5.72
